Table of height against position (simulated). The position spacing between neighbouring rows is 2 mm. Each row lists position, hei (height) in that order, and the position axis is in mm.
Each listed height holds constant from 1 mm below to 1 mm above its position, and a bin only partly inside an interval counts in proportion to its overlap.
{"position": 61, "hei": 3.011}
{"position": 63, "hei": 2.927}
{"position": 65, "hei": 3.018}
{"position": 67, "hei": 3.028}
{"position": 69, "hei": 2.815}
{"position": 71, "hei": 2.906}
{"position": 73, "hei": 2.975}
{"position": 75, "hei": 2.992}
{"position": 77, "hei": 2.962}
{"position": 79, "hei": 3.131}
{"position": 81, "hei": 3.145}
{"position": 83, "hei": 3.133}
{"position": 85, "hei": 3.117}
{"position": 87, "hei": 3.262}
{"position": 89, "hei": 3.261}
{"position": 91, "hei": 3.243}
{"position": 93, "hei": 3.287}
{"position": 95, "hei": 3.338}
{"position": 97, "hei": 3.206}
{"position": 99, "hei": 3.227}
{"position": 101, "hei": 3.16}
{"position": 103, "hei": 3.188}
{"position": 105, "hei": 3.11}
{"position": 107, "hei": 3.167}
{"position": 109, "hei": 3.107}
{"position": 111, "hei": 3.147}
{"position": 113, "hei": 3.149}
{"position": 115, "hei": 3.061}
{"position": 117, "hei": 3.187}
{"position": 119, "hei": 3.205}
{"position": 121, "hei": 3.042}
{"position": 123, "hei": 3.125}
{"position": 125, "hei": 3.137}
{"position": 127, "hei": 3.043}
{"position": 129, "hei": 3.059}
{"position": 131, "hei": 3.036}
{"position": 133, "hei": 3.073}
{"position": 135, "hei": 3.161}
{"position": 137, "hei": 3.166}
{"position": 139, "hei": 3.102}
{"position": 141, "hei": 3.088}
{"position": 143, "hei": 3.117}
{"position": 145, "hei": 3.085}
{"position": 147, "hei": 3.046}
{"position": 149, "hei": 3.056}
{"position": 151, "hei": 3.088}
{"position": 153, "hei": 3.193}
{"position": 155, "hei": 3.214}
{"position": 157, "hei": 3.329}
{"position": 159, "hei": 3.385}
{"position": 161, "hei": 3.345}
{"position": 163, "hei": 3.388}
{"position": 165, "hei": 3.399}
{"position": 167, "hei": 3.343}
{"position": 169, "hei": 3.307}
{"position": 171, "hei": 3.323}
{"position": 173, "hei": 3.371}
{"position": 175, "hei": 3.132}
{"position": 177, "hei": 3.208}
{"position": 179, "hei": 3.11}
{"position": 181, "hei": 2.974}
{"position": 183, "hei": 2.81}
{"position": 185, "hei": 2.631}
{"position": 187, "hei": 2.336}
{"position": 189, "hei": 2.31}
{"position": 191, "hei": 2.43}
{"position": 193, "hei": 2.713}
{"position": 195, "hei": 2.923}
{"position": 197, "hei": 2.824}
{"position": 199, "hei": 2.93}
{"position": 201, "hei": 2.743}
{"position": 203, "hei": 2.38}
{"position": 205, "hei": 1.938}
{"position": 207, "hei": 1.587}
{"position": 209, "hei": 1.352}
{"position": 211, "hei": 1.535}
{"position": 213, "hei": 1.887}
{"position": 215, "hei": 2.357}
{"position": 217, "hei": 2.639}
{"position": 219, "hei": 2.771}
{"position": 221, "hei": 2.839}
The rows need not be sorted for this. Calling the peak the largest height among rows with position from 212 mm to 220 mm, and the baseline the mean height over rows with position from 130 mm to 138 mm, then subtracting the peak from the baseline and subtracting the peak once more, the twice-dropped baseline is -2.4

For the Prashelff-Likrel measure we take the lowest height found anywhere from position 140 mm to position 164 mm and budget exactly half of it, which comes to 1.52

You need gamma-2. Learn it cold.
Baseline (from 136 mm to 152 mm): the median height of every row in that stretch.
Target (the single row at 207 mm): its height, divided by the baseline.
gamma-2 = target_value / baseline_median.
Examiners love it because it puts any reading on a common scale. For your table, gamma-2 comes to 0.51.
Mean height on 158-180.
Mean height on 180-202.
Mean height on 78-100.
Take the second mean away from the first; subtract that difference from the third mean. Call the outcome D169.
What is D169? 2.6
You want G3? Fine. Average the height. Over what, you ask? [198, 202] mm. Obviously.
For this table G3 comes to 2.84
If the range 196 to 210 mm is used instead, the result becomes 2.25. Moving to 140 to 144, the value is 3.10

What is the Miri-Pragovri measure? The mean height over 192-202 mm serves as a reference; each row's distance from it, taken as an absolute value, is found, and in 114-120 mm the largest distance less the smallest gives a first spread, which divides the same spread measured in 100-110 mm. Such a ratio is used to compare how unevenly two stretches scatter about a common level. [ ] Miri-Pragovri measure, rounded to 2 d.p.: 0.56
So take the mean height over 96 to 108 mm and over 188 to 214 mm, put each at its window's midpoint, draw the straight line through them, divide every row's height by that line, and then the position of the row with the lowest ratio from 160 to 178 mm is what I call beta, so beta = 175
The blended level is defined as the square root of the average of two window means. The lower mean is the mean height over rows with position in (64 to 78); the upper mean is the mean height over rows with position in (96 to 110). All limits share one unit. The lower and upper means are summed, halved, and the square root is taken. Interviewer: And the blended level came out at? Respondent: 1.75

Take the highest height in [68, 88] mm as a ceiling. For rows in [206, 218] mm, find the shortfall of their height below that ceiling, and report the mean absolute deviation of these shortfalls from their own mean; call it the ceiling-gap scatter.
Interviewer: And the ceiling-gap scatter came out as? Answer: 0.40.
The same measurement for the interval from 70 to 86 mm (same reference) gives 0.09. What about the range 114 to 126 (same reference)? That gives 0.05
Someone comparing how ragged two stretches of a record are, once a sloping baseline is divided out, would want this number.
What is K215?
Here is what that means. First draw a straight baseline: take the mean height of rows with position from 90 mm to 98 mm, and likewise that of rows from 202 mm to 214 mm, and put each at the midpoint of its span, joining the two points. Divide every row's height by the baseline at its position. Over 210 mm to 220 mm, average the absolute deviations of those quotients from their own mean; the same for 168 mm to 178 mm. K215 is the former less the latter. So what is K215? 0.25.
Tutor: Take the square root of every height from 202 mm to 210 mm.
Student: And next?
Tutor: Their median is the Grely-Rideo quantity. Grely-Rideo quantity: 1.33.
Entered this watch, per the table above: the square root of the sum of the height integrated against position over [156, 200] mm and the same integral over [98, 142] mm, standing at 16.4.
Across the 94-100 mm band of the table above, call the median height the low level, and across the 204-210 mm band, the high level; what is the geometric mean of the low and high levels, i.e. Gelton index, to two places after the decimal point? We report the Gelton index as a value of 2.26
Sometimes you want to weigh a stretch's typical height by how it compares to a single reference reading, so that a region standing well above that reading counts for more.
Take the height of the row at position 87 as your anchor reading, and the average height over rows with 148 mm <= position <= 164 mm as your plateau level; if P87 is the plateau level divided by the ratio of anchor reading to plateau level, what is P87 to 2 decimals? 3.24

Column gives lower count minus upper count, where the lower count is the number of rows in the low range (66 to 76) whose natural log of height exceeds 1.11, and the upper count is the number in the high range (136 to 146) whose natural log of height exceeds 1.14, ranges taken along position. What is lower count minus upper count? -1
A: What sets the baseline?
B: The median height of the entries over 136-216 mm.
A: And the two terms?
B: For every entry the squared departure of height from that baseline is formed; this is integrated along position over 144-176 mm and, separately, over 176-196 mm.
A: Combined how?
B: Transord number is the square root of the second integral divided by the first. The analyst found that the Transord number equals 1.6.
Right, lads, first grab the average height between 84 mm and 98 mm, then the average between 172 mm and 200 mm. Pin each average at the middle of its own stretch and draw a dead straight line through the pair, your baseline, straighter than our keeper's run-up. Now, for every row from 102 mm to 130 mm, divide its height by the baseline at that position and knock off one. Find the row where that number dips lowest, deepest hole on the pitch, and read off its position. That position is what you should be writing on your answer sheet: 115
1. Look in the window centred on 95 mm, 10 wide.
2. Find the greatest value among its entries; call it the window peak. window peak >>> 3.338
